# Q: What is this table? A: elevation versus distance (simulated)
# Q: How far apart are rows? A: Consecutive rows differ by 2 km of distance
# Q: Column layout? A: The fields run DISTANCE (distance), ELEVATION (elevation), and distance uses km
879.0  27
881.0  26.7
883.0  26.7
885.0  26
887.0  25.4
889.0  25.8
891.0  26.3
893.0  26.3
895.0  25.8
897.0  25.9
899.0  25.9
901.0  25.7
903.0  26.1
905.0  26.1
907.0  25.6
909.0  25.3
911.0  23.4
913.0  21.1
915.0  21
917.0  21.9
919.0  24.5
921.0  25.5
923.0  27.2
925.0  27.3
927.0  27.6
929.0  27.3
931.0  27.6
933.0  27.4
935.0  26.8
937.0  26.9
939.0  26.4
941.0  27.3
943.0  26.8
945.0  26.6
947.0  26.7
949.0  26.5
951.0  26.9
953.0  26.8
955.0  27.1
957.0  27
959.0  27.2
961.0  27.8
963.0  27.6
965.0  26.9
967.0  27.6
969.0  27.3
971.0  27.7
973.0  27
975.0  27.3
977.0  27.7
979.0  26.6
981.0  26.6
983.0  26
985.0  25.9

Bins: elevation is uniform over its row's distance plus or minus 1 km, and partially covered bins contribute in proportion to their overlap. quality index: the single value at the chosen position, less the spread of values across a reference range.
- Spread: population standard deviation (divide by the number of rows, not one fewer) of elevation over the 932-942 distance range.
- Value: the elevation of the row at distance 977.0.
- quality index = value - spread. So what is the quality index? 27.3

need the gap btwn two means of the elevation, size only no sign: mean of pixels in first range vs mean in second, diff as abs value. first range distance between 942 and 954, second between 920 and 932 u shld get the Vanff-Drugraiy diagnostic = 0.4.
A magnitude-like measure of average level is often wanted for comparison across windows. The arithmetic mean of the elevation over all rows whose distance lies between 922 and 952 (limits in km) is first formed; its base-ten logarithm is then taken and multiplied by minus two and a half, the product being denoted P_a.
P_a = -3.58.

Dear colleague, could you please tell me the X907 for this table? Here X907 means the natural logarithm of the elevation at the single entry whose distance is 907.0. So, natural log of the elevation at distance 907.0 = 3.243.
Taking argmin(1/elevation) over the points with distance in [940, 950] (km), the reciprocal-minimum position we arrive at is 941.0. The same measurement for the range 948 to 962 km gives 961.0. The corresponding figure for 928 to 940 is 931.0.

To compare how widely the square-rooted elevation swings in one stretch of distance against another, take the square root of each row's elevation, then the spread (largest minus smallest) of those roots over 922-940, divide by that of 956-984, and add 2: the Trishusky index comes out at 2.7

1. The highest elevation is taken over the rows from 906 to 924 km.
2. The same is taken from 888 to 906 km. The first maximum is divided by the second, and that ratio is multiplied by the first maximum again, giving 28.1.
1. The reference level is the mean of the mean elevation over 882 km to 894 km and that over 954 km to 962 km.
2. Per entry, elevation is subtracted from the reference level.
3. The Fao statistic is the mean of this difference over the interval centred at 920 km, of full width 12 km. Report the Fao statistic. 2.1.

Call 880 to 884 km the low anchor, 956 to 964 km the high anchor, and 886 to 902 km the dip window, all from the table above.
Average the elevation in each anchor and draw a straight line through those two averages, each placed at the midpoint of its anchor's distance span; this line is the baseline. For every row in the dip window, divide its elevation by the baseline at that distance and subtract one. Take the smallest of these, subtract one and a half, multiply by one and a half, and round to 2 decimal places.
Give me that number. -2.33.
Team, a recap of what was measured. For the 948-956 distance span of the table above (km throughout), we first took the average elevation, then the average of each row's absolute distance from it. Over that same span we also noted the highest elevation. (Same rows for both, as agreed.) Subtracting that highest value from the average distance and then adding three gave -23.9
